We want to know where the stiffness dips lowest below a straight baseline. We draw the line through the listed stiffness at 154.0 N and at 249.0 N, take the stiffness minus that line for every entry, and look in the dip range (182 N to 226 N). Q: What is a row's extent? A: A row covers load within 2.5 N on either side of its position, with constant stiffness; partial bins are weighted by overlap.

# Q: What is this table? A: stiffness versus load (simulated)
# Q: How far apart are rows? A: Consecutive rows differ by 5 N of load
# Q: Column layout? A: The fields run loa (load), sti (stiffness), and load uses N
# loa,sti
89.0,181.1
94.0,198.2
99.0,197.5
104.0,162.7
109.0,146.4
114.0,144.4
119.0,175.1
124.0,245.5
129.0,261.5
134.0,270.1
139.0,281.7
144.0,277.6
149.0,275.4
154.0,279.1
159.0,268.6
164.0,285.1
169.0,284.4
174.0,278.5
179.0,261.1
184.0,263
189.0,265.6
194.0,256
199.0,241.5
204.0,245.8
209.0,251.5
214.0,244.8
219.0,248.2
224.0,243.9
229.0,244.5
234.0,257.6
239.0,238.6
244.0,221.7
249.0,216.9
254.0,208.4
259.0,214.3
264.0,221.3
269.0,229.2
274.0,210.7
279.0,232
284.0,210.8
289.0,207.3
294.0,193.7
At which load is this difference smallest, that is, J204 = 199.0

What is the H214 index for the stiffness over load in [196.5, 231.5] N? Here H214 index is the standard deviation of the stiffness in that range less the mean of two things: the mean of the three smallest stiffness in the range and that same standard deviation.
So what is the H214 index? -120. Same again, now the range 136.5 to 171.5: -134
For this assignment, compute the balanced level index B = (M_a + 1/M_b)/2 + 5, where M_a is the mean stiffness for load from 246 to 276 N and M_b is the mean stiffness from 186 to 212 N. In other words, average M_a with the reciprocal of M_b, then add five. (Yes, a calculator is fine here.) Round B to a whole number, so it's 113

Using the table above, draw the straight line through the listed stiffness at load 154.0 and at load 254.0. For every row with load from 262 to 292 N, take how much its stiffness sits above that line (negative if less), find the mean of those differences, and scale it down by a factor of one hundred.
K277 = 0.26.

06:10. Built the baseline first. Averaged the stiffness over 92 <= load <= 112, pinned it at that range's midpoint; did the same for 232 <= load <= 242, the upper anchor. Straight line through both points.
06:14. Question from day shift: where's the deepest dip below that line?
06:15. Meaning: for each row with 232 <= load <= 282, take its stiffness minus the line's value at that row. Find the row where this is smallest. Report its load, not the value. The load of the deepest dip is 274.0 N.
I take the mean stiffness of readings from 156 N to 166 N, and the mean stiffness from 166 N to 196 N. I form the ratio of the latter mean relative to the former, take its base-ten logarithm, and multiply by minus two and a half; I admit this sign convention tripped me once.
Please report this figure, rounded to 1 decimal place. 0.0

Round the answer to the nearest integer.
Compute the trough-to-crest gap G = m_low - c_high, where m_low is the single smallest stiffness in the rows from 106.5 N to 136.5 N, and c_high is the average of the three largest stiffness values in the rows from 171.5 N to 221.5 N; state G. -125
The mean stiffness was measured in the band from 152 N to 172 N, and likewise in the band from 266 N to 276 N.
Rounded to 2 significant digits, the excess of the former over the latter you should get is 59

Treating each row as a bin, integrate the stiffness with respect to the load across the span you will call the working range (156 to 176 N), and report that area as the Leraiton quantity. 5583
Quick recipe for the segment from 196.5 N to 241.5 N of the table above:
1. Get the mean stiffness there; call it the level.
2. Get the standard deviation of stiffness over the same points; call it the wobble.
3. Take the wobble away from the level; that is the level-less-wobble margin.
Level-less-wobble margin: 241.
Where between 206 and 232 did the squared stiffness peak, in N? 209.0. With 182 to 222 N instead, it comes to 189.0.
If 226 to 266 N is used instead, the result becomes 234.0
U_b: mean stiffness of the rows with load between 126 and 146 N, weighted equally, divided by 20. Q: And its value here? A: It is 13.6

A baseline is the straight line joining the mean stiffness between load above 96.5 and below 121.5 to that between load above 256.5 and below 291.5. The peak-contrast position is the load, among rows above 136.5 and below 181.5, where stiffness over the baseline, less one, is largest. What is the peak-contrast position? 139.0 N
